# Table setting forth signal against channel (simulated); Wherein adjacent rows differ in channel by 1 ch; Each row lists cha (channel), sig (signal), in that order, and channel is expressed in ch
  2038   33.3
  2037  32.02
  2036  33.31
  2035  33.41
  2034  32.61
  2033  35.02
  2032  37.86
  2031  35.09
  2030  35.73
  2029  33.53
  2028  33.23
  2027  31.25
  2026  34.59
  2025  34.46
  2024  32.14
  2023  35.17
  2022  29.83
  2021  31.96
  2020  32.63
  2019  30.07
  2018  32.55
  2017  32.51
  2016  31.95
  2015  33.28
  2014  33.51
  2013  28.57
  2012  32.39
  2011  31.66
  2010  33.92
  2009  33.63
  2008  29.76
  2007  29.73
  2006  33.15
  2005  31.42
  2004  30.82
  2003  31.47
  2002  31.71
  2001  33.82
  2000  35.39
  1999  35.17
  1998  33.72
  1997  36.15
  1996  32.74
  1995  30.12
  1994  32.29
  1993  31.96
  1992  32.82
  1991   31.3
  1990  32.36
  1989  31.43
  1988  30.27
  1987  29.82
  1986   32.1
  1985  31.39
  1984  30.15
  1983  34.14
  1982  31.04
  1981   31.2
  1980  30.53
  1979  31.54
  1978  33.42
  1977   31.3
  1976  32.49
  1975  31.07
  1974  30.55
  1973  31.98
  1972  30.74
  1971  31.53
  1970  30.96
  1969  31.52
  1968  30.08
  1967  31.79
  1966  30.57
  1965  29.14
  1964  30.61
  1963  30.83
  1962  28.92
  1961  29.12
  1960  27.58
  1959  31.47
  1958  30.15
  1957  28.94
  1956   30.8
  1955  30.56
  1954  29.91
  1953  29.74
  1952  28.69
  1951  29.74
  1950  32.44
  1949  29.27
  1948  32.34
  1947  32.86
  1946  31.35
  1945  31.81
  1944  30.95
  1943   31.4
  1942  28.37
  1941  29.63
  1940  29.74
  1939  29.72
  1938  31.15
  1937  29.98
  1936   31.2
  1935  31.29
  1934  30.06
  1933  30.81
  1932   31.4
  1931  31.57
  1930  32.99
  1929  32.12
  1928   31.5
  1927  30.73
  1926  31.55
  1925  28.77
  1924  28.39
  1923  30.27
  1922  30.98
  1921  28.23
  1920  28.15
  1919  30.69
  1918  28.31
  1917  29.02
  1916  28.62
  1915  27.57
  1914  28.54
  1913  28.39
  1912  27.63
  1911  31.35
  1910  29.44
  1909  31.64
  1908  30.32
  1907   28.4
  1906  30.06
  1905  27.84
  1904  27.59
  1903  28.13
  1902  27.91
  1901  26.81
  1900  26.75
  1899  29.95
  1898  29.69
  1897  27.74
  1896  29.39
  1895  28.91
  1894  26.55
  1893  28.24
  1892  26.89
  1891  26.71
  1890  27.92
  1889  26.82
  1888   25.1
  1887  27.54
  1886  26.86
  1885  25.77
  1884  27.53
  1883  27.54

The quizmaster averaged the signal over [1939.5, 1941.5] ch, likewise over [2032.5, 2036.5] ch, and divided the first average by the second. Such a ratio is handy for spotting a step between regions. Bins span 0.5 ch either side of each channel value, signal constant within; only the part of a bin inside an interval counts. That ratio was 0.884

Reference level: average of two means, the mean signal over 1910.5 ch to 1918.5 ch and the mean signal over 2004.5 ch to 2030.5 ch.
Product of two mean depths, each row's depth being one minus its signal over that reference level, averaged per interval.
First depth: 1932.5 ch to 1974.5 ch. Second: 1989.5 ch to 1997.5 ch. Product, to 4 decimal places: -0.0001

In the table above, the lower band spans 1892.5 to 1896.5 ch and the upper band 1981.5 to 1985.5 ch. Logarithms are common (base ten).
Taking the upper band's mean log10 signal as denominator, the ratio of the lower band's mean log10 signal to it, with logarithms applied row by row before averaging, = 0.967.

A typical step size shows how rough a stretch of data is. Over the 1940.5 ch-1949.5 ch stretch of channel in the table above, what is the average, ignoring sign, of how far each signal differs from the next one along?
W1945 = 1.4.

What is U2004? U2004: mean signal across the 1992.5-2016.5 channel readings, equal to 32.4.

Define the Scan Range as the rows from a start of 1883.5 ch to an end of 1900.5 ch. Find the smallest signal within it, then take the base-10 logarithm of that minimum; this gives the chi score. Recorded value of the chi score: 1.40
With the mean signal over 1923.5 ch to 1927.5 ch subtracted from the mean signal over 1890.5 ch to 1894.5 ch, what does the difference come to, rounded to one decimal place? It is -2.8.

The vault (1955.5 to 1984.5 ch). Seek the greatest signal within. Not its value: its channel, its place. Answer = 1983 ch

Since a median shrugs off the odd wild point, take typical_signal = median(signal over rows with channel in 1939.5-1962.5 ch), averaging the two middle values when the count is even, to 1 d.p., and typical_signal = 29.9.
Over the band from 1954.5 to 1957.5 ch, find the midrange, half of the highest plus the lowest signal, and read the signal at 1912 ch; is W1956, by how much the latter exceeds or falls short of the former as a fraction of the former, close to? -0.07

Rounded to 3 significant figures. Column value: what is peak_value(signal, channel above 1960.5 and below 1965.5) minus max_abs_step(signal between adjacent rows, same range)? 28.9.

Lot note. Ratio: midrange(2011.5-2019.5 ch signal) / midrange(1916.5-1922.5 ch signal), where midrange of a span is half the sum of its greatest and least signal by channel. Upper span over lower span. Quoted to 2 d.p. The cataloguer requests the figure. 1.05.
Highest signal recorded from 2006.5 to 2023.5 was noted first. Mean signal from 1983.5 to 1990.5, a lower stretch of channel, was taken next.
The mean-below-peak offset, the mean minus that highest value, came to -4.1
